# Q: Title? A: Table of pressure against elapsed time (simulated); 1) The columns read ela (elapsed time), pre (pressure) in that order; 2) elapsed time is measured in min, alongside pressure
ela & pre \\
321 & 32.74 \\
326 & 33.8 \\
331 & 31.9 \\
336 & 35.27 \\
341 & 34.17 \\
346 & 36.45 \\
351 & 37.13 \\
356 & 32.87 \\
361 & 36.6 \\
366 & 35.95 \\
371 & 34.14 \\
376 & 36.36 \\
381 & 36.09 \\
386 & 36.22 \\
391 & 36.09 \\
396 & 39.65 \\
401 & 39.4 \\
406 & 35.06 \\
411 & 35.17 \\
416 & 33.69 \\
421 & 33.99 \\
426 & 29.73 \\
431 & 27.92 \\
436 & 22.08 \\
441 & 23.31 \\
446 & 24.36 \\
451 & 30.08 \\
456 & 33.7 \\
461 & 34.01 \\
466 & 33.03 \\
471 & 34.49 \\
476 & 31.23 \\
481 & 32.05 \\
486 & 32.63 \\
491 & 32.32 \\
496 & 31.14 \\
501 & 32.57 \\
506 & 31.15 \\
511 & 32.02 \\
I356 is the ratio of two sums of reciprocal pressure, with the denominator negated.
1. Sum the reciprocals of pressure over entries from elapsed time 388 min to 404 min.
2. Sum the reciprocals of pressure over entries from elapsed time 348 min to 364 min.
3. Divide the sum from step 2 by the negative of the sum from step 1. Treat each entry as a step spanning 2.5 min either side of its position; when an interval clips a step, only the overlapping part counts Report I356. -1.08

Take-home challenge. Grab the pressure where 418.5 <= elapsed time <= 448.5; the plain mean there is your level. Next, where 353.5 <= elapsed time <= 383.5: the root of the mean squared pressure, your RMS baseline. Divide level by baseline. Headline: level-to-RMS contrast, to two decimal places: 0.76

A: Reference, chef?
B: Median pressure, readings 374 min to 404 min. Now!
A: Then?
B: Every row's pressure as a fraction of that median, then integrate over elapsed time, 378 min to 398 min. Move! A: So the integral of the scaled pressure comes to 20.4 min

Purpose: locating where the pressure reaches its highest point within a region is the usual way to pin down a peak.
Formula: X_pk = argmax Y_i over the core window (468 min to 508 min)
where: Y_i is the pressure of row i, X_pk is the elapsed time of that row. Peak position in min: 471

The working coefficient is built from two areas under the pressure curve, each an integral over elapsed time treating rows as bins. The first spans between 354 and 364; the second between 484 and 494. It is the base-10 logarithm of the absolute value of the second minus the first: 1.4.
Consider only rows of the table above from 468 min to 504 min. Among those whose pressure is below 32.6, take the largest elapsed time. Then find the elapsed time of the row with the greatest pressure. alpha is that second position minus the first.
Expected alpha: -30 min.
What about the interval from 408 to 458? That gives -40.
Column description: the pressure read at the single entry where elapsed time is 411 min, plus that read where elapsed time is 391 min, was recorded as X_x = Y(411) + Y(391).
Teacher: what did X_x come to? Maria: 71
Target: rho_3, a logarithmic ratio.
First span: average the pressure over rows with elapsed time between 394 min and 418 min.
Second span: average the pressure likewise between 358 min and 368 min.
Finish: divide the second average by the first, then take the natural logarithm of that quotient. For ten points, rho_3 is -0.01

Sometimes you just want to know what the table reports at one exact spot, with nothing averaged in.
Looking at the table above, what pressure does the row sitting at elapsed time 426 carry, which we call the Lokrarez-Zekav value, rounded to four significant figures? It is 29.73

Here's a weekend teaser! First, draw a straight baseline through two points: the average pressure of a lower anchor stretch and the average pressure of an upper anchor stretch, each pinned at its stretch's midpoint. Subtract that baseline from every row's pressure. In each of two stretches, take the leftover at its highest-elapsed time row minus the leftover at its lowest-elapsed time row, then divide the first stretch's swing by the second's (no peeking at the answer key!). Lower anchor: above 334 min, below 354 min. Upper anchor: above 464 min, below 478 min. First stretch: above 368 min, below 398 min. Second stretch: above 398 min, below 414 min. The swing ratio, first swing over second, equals -1.5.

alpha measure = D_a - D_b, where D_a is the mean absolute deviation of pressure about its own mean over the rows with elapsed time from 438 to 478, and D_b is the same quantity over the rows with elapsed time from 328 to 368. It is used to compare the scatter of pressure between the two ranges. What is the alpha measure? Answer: 1.9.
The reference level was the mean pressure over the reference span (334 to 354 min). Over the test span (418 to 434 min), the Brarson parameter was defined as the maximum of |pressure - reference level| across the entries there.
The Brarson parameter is 7.8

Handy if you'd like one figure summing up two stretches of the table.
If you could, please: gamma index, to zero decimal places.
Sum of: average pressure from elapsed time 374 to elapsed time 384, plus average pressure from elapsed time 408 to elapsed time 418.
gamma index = 71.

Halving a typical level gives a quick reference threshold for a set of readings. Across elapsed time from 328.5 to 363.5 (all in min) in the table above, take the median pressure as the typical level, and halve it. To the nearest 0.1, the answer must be 17.6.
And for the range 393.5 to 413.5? 18.6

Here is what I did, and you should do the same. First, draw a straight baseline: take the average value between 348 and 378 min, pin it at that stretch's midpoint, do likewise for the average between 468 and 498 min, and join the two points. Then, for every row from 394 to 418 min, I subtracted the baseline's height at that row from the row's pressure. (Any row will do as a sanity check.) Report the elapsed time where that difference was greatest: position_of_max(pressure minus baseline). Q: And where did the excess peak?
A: 396 min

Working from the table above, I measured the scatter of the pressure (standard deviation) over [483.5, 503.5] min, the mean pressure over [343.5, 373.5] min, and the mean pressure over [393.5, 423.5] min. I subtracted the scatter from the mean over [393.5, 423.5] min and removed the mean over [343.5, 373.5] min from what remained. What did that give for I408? 0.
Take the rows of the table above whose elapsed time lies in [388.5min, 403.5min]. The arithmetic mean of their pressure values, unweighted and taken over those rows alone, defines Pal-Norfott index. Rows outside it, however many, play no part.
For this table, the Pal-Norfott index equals 38.4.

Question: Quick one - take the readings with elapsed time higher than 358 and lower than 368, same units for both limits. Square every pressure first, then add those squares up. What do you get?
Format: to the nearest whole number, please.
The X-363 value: 2632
